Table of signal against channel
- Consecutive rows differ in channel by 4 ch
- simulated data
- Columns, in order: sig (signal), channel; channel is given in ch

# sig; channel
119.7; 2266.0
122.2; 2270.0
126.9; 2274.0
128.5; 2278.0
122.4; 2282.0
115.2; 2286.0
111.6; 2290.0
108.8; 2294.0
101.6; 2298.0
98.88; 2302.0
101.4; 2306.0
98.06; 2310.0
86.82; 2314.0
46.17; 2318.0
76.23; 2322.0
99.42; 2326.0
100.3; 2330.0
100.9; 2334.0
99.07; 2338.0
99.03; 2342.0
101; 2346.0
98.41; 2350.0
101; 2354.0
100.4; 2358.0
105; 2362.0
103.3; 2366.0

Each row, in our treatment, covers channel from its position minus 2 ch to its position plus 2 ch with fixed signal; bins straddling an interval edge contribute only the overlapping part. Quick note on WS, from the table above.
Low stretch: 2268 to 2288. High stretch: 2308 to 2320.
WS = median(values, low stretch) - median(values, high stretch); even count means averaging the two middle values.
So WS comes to 36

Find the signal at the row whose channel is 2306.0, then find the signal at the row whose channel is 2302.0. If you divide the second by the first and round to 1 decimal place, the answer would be 1.0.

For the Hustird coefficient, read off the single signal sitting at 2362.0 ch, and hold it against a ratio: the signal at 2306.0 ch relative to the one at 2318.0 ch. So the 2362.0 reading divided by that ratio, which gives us 48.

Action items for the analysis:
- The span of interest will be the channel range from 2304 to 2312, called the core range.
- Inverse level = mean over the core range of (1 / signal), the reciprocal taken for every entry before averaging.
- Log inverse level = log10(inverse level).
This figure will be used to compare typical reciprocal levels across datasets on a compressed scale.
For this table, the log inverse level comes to -1.999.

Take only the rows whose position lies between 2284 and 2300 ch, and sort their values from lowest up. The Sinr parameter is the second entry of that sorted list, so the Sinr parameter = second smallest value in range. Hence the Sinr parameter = 108.8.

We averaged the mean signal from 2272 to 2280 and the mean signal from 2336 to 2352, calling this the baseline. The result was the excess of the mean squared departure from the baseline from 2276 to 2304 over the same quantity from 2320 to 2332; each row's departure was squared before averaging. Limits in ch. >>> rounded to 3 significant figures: -490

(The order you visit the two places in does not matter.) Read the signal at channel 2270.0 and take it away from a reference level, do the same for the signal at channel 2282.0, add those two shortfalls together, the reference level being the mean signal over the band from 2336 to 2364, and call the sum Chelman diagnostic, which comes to -43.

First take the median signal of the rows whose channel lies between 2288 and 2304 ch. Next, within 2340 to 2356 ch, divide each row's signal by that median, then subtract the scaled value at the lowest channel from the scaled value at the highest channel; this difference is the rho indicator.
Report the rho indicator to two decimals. 0.02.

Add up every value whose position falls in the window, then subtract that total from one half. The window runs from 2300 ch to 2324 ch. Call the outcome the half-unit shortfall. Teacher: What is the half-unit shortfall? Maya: -507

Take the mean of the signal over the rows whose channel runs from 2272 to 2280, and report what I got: 128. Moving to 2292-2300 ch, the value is 105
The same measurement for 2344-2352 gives 100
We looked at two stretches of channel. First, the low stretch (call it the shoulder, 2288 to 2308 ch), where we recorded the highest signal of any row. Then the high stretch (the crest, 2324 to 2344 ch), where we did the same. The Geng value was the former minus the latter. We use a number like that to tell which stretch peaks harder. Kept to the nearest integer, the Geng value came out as 11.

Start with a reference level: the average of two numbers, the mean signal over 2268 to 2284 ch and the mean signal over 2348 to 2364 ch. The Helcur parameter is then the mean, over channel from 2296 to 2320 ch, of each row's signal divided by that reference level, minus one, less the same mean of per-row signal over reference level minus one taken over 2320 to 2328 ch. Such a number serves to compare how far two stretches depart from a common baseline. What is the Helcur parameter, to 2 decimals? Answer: 0.01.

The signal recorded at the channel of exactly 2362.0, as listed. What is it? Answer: 105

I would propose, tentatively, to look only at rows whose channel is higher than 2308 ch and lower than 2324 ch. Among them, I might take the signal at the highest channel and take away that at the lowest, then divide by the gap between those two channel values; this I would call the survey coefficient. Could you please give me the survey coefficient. -1.8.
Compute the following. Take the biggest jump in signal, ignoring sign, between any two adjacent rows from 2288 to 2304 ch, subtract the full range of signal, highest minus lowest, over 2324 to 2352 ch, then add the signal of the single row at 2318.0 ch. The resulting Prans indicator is 51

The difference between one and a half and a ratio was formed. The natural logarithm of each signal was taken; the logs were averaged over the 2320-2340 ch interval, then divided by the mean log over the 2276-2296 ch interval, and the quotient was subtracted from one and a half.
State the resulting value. 0.54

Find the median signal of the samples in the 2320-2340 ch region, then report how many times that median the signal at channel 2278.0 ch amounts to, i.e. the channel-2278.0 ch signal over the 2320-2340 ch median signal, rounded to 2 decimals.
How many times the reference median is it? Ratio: 1.29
